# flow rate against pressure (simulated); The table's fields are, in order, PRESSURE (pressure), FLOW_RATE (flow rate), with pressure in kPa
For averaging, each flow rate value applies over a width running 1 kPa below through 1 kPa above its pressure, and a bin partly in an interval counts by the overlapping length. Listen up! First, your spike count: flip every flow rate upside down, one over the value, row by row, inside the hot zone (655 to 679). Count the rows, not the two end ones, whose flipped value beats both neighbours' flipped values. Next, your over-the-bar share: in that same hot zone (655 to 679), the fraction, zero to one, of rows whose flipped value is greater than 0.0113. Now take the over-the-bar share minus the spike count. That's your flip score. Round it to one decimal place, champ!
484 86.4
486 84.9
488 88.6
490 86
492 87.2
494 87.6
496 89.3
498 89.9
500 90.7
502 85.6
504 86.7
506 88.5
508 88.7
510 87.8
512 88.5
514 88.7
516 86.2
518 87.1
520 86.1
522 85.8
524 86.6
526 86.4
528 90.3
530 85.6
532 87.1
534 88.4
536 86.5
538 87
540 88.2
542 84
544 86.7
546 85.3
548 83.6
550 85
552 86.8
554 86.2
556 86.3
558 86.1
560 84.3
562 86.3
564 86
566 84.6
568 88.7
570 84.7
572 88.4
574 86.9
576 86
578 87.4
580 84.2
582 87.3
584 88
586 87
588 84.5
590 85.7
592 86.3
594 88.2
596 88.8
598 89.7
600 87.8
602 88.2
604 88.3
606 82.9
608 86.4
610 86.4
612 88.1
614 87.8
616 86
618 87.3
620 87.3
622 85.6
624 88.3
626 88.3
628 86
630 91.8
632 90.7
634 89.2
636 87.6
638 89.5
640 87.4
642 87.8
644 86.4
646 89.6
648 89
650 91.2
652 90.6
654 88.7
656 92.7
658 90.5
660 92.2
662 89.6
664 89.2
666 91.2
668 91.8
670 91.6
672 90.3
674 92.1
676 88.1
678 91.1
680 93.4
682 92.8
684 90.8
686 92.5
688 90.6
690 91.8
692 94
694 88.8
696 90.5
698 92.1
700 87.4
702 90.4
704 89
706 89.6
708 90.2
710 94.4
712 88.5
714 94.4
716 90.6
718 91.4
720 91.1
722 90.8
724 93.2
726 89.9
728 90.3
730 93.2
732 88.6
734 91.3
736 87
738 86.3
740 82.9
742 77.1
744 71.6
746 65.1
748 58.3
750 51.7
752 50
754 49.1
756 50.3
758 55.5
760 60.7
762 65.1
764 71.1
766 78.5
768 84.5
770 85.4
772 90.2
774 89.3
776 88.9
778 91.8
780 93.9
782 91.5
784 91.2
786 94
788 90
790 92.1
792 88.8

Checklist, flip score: -3.9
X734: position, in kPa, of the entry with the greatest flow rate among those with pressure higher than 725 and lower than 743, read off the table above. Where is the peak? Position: 730 kPa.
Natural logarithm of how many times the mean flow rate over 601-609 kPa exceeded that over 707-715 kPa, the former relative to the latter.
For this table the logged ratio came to -0.06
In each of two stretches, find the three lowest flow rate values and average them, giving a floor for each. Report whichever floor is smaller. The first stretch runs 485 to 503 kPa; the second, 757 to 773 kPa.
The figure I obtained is 60.4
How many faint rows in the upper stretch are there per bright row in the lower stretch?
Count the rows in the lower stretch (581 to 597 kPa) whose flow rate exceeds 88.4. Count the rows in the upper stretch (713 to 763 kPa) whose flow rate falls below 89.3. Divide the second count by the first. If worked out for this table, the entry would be 15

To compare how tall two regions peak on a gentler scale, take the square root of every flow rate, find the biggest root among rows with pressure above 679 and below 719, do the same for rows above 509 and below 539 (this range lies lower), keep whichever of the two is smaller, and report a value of 9.50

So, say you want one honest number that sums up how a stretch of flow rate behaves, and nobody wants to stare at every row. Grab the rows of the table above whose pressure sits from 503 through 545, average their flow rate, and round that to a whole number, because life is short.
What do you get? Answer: 87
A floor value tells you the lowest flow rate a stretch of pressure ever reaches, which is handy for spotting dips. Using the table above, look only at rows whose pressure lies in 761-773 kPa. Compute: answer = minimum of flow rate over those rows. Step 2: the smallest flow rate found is 65.1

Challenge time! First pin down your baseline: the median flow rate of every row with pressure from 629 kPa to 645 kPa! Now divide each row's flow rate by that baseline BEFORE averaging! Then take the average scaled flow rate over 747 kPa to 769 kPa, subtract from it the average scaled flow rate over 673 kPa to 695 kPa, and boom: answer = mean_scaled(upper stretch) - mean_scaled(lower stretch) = -0.340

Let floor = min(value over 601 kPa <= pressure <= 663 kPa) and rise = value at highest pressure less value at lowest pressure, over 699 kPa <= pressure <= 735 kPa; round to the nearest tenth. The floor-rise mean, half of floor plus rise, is 43.4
